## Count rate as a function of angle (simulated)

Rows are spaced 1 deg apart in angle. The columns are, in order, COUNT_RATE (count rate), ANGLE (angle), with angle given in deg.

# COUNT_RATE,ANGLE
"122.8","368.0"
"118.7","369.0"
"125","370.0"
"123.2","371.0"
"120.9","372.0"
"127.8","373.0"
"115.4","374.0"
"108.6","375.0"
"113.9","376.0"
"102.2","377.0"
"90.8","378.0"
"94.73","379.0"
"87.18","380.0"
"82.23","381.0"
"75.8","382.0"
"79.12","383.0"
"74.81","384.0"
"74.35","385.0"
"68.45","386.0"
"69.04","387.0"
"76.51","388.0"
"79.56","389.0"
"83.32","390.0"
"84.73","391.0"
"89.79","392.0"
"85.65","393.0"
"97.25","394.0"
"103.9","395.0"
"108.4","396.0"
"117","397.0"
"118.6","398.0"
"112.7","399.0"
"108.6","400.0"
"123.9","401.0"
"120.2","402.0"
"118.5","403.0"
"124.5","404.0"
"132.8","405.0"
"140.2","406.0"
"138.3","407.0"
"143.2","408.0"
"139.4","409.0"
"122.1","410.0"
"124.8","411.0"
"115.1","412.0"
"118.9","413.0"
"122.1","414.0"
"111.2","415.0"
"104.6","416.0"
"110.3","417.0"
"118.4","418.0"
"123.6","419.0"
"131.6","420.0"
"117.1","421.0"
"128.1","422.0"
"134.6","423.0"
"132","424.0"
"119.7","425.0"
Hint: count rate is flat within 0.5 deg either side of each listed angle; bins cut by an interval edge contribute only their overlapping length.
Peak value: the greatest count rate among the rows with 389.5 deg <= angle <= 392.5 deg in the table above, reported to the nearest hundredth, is 89.79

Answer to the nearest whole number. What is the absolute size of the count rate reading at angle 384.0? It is 75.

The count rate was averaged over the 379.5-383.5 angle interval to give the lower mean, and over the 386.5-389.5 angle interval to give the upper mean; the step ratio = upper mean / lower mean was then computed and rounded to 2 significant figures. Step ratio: 0.93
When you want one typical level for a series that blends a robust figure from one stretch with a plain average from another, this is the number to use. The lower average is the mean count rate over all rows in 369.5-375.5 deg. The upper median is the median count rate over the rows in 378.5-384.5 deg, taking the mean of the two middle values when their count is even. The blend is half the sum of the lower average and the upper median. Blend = 100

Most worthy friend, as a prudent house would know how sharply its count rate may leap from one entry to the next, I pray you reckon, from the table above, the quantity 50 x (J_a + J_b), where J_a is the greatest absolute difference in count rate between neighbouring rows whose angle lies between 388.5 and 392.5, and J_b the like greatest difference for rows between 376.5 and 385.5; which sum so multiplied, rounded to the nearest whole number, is 823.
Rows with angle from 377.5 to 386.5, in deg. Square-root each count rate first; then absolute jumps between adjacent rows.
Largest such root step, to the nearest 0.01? 0.40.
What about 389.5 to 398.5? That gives 0.61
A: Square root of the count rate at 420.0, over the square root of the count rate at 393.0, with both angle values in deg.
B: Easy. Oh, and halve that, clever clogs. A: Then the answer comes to 0.62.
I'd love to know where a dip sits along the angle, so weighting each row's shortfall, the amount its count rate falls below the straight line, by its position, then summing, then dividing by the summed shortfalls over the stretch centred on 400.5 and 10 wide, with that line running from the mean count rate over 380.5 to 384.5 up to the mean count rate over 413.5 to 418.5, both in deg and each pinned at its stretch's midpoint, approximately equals 400.8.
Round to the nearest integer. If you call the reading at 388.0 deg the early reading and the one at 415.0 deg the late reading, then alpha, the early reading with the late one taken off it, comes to -35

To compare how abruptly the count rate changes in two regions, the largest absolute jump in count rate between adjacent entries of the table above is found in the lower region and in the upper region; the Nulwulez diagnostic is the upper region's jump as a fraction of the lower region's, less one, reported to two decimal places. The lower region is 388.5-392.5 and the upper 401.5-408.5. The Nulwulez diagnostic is 0.64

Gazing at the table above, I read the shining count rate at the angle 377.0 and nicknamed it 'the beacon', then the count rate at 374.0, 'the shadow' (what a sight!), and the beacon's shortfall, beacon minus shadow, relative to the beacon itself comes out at -0.13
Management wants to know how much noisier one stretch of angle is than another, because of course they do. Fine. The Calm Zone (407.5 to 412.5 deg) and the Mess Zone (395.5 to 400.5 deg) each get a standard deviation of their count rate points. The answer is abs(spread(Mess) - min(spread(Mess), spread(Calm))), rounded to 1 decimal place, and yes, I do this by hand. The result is 0.0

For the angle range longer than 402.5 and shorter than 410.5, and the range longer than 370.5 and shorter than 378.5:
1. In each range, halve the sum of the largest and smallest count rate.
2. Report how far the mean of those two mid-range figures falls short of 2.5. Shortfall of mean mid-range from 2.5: -118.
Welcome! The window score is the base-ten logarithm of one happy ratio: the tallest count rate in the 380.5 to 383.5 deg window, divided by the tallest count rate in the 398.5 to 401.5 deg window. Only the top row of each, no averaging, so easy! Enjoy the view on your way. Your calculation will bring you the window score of -0.178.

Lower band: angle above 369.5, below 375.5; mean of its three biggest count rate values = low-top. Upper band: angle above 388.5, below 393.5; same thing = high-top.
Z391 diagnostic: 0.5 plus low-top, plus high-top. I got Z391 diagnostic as 213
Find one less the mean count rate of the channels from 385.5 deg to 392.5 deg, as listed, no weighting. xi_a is -78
